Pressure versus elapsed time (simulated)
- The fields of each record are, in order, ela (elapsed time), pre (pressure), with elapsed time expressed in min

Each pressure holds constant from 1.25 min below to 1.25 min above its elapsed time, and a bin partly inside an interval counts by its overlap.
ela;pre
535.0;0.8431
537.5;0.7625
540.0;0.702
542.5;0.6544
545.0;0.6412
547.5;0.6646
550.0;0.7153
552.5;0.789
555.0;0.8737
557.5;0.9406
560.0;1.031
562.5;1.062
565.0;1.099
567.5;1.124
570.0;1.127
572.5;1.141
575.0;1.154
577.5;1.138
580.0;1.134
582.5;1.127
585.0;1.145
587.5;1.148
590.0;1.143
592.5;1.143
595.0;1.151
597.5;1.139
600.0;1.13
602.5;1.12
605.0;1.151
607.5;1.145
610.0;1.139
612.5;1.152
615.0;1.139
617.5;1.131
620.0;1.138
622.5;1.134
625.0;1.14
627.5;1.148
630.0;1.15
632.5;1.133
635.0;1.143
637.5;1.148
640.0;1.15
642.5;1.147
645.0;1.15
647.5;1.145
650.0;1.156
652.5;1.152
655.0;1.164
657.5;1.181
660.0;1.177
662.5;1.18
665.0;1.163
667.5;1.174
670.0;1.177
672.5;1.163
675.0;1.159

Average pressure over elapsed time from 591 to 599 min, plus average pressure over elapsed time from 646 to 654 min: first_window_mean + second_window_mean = 2.30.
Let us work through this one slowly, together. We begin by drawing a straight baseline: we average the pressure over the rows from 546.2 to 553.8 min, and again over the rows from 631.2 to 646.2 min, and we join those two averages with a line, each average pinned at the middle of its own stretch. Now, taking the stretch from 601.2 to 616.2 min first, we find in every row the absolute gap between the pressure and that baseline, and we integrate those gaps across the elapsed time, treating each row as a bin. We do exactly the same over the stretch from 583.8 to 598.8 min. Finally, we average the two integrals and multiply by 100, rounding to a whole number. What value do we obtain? 273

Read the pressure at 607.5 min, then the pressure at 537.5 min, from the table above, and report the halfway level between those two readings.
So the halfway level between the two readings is 0.95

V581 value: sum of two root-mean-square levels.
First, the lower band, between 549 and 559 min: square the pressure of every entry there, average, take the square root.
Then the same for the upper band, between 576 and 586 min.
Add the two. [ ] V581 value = 1.97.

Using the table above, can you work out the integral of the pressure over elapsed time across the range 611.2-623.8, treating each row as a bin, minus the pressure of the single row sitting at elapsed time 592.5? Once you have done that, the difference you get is 13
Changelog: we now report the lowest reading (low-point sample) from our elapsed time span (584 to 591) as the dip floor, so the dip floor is 1.143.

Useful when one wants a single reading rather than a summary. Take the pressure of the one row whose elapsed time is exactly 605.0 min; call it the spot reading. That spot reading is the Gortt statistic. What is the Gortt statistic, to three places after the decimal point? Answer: 1.151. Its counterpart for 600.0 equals 1.130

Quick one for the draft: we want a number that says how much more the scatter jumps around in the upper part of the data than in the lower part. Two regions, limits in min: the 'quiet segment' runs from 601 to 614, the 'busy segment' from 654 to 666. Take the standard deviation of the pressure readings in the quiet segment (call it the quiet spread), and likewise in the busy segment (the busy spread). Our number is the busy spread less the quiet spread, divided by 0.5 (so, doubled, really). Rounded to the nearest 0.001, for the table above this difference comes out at -0.008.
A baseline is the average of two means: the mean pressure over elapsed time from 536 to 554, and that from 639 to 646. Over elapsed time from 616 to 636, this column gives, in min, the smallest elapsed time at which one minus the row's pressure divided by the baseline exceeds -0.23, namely 617.5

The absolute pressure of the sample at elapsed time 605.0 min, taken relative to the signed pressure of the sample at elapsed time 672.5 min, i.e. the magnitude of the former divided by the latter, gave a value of 0.990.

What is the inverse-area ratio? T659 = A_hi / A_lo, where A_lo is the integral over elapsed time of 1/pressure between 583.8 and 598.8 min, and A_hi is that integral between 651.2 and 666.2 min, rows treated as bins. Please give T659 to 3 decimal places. 0.979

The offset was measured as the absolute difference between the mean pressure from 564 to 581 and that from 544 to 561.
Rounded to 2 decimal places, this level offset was 0.32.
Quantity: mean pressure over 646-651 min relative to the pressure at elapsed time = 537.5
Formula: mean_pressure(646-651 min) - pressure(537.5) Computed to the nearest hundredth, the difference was 0.39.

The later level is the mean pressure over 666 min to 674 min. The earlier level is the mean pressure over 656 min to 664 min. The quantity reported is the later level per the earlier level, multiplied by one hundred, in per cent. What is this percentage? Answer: 99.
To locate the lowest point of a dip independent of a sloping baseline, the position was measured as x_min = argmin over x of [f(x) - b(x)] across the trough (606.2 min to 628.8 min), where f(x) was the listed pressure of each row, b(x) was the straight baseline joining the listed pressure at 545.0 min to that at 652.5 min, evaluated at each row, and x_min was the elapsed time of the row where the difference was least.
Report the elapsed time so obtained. 627.5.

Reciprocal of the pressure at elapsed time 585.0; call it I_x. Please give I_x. 0.873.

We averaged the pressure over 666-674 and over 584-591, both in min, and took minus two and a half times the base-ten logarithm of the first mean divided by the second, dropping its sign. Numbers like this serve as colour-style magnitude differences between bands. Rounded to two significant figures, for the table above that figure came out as 0.024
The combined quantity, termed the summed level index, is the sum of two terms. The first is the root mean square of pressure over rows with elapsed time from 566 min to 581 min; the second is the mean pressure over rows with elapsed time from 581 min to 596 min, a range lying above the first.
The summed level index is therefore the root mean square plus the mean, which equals 2.3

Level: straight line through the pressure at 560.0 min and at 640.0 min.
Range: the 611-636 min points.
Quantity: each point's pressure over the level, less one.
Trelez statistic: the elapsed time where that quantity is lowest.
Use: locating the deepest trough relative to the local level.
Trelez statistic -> 632.5 min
